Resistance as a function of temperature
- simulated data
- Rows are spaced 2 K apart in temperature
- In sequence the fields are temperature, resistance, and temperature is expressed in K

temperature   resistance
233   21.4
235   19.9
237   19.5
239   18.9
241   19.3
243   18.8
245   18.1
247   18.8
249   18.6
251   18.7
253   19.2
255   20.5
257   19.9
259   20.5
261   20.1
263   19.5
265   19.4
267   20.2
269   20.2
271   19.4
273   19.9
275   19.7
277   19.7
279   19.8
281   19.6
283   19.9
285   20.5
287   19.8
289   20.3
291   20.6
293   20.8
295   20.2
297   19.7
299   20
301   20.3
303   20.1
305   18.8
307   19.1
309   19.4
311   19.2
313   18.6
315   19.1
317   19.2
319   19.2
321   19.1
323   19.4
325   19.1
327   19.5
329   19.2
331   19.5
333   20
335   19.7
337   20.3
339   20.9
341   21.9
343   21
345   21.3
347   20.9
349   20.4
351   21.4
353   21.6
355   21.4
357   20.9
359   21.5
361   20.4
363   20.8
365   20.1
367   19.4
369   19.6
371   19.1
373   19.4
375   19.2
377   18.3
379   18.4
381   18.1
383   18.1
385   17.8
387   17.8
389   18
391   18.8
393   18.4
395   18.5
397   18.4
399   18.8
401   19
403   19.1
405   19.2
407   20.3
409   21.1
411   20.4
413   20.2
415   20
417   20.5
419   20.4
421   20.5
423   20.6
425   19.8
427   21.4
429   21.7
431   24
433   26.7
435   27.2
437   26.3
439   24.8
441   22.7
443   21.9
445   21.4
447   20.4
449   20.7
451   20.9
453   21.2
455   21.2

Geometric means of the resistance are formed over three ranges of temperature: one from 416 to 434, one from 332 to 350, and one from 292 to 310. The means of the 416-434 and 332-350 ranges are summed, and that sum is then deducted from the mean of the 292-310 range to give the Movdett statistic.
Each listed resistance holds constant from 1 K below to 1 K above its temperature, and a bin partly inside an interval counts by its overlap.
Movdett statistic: -22.5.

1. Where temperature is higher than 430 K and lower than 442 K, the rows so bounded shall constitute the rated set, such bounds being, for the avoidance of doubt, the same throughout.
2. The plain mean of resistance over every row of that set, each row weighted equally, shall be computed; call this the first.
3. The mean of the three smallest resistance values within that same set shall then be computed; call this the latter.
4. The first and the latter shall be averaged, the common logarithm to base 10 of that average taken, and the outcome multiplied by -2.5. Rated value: -3.48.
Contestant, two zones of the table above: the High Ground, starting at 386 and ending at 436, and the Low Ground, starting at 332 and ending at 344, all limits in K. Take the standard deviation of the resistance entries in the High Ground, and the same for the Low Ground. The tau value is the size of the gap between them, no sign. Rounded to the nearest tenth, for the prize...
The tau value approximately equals 1.6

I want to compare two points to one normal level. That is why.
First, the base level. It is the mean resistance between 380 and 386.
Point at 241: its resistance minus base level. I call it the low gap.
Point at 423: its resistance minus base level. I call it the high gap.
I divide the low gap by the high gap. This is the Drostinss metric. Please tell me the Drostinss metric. 0.5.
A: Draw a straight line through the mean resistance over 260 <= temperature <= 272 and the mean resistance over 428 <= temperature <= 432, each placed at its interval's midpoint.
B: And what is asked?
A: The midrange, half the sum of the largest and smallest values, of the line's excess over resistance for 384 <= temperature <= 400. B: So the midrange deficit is 4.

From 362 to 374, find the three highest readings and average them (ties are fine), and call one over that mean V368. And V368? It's 0.0496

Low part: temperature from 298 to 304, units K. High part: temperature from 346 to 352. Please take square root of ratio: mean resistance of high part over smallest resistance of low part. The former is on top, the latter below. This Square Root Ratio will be 1.02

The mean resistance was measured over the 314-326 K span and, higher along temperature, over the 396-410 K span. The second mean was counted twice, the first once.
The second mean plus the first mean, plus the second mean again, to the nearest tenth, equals 58.0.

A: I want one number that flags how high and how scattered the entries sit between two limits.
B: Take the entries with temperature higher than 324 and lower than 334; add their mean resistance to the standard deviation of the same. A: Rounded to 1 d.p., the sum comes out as 19.8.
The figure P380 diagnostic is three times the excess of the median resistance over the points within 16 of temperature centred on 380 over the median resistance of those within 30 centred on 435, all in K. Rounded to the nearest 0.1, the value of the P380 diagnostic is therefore -10.5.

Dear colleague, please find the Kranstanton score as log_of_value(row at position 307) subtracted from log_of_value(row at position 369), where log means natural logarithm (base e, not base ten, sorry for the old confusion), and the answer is 0.03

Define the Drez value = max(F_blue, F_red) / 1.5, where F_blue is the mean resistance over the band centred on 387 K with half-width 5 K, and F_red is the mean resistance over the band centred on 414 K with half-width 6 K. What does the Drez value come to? 13.6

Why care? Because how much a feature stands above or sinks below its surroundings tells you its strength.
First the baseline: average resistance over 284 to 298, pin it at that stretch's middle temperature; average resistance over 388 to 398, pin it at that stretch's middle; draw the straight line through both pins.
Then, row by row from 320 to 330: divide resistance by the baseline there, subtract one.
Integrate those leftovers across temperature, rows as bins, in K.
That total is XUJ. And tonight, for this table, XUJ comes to -0.2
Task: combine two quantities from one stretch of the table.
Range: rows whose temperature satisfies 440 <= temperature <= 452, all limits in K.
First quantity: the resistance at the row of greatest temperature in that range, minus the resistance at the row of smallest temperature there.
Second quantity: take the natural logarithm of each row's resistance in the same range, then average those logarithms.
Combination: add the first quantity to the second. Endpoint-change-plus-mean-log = 1.3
